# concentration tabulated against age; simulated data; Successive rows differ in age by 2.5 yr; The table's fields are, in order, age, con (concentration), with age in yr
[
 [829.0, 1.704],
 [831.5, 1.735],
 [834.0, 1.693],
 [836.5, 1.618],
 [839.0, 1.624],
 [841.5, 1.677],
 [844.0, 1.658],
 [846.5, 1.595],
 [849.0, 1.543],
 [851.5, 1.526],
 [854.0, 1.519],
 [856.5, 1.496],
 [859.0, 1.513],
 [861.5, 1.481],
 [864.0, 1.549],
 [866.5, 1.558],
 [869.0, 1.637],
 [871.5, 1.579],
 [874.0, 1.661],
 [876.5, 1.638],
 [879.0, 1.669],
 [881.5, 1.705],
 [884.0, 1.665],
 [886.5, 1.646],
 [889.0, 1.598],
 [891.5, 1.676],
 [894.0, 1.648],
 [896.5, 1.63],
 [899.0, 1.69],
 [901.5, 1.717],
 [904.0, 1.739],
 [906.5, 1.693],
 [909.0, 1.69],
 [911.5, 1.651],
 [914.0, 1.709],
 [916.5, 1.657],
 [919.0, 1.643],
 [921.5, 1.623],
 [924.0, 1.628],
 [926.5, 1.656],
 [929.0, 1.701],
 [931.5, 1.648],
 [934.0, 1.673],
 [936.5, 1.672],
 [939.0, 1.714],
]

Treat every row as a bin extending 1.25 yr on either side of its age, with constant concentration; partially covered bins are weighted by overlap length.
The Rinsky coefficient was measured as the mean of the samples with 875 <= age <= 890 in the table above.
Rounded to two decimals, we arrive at 1.65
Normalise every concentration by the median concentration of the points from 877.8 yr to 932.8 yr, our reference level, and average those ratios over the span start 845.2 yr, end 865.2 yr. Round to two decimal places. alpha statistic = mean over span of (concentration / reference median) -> 0.92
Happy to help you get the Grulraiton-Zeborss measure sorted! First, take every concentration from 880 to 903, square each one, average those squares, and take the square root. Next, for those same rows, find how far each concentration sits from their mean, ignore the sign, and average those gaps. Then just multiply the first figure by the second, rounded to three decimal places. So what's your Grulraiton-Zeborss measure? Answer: 0.049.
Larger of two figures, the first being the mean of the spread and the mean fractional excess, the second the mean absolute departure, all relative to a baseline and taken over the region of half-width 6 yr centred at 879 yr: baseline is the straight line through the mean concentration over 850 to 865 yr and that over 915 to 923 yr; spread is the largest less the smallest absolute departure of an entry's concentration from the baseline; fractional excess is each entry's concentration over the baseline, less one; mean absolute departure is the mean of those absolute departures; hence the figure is 0.11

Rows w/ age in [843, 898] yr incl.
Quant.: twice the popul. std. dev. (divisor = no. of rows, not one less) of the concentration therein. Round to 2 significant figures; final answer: 0.13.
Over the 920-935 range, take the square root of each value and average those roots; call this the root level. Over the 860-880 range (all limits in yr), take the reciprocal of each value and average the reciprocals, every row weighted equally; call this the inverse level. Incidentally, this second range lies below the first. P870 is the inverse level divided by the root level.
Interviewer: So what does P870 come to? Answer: 0.488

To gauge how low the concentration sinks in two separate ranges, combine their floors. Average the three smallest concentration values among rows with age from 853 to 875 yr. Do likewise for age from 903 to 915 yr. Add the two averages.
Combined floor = 3.17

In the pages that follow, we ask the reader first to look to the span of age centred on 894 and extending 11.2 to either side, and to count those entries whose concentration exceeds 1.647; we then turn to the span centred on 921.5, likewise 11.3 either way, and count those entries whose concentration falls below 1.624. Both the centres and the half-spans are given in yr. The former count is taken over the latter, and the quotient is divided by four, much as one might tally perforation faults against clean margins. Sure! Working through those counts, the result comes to 1.50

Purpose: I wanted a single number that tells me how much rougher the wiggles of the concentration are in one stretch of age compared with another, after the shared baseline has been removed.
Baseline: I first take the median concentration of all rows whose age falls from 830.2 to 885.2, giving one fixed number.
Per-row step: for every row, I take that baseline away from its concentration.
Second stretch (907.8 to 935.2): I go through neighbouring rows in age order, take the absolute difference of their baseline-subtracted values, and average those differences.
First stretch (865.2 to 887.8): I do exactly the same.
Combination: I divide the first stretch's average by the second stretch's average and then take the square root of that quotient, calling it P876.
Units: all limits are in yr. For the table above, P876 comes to 1.16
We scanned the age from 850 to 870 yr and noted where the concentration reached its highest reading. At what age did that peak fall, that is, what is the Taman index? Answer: 869.0 yr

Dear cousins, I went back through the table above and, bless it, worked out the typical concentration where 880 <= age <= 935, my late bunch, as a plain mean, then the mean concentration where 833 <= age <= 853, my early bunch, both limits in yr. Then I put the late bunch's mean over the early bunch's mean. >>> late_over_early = 1.03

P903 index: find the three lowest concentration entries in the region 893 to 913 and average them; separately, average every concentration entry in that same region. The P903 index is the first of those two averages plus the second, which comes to 3.33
